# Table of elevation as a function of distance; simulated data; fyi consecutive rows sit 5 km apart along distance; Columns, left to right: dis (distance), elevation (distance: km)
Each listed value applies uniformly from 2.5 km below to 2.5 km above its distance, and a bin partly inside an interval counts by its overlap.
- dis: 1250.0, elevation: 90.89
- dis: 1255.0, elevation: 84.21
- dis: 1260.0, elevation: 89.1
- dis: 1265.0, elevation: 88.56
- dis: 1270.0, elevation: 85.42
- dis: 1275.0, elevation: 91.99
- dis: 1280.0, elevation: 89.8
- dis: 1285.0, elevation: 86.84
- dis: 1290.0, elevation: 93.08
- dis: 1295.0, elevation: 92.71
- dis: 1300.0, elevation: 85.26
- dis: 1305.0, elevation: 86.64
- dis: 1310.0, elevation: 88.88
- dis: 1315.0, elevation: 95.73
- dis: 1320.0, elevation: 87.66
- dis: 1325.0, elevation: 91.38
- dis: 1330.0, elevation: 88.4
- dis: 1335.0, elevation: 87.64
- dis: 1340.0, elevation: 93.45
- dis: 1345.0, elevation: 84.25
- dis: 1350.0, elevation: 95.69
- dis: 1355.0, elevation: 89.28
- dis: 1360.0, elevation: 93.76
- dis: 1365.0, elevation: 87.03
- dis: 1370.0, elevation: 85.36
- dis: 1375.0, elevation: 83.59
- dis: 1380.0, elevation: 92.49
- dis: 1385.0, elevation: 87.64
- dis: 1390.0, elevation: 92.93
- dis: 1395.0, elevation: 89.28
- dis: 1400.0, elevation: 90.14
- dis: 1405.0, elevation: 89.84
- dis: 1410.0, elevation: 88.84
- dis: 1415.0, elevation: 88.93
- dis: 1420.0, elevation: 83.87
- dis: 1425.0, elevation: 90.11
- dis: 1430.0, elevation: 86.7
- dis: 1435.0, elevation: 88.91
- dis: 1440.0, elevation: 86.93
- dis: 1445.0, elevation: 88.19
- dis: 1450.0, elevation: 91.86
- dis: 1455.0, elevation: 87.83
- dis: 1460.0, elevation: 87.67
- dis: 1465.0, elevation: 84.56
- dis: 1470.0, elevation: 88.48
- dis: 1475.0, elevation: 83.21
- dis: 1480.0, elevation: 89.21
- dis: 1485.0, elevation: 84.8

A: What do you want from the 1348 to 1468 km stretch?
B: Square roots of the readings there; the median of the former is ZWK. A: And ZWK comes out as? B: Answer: 9.427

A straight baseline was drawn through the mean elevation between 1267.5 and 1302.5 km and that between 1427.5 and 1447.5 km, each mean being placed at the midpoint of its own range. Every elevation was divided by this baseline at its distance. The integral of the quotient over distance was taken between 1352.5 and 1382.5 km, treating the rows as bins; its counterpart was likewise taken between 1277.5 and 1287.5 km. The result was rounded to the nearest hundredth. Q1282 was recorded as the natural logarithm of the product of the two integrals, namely 5.69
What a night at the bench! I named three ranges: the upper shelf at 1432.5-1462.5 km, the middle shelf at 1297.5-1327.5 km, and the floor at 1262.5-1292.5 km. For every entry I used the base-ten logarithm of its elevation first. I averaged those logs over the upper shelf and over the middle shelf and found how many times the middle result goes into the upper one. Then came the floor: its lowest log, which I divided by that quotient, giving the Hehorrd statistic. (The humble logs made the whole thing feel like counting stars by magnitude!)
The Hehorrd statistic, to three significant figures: 1.93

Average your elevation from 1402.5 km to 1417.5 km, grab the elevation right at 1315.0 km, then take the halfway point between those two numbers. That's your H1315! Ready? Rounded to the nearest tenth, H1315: 92.5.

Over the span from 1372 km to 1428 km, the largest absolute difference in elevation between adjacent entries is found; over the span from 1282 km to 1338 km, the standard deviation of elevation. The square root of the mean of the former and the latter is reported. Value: 2.5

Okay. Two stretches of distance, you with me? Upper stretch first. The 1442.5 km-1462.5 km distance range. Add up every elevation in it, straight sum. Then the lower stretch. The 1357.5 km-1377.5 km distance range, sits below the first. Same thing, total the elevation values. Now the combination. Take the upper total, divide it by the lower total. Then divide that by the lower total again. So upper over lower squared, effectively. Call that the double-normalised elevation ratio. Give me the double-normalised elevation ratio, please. 0.0029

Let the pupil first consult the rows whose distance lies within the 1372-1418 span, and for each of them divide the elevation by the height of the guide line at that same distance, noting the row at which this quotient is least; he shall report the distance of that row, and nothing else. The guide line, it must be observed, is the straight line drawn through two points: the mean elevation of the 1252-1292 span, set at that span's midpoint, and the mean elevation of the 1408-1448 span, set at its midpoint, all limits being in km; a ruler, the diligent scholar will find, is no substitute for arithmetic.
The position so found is 1375.0 km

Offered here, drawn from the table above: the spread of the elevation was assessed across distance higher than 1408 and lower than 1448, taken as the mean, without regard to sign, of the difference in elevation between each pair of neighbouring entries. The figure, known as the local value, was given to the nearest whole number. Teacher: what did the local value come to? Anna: 3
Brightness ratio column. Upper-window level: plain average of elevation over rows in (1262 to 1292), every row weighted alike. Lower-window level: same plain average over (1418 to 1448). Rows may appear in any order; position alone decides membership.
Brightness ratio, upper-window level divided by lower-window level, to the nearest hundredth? 1.02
